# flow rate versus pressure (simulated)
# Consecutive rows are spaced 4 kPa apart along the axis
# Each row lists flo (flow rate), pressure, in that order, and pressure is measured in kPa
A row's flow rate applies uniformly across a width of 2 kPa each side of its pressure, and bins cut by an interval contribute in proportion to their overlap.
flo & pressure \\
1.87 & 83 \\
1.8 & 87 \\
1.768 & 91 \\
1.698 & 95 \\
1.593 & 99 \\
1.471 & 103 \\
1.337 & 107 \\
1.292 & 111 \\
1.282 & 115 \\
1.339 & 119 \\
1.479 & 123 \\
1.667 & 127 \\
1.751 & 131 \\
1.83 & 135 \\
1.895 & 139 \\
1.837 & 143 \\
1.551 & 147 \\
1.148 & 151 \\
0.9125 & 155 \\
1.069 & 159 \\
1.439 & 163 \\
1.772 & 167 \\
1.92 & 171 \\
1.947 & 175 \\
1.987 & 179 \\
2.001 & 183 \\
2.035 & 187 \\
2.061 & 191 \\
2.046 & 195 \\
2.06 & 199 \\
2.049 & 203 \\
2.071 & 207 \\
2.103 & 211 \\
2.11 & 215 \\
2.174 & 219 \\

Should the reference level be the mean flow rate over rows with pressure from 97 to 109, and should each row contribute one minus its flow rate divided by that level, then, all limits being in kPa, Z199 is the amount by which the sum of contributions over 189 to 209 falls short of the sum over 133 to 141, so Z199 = 1.5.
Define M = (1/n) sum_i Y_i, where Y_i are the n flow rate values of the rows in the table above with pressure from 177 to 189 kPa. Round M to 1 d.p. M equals 2.0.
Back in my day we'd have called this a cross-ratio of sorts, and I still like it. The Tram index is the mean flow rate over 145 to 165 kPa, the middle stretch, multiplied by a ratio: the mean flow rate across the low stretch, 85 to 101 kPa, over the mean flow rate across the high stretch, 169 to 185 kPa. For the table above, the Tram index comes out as 1.07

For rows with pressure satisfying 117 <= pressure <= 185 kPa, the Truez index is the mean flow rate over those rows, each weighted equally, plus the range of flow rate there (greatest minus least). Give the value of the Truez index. 2.71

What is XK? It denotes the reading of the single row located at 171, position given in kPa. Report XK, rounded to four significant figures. 1.920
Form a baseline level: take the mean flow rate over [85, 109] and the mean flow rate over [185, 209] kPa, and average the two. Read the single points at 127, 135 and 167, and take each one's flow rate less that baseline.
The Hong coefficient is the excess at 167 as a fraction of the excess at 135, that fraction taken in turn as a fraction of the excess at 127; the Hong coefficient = -151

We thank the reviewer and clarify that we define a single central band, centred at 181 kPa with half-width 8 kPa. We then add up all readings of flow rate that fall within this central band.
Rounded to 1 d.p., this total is 8.0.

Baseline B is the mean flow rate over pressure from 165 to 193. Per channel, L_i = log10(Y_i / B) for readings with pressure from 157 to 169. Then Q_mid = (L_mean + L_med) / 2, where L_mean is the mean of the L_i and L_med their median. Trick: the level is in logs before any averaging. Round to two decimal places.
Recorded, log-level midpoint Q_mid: -0.14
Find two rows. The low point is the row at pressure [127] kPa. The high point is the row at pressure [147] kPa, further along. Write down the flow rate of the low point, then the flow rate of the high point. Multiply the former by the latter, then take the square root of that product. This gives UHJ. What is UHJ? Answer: 1.61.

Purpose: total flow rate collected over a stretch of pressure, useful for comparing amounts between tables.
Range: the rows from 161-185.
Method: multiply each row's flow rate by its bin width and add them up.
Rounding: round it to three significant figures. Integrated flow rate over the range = 44.3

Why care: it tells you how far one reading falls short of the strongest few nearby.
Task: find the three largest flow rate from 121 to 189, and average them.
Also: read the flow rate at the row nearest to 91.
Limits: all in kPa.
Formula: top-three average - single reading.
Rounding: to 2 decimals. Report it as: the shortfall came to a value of 0.24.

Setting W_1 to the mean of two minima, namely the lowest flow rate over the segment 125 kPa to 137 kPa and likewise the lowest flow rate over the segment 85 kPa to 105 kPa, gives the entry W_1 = 1.57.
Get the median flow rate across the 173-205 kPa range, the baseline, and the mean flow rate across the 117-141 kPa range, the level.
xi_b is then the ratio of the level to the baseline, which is 0.81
